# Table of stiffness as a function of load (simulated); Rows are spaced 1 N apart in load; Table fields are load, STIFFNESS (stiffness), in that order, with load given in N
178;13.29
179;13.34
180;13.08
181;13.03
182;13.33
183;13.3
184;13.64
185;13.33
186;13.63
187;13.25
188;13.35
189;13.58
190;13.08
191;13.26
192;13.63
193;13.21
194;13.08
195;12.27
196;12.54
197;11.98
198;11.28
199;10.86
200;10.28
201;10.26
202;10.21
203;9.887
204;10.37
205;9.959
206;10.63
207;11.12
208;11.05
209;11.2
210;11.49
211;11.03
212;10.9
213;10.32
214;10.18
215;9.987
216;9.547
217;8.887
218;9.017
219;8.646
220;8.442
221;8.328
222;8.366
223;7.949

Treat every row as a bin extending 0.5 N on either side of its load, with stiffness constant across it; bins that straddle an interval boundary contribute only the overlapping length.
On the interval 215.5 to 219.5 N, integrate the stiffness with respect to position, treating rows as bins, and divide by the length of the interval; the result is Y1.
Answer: 9.0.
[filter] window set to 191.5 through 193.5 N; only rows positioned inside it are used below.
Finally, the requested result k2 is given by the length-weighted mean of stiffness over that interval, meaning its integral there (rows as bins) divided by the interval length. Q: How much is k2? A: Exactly 13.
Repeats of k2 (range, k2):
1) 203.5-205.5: 10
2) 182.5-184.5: 13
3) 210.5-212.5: 11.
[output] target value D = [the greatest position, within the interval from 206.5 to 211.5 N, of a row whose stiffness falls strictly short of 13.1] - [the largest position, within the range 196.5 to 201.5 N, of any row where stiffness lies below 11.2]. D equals 10 N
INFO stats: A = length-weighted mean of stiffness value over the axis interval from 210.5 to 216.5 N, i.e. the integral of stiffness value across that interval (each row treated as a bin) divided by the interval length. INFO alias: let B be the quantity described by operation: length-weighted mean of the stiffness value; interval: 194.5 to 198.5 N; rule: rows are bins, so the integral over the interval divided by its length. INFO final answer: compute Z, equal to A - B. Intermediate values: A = 10.3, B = 12.0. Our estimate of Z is -1.7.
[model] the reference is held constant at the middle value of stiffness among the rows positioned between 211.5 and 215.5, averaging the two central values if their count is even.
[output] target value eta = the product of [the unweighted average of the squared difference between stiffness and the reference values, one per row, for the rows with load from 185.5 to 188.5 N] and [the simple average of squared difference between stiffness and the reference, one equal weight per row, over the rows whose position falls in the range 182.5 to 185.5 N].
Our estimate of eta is 101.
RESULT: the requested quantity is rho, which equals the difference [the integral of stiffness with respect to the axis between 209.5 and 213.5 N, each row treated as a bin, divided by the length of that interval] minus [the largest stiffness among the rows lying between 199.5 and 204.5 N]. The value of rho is 0.6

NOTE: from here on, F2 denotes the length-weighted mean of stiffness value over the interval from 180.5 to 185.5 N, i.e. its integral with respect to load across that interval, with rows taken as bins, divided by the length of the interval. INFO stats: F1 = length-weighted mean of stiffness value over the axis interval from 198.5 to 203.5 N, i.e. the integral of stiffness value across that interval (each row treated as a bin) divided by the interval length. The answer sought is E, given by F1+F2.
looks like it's 23.6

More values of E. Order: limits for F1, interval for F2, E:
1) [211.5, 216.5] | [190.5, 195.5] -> 23.3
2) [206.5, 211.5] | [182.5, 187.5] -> 24.6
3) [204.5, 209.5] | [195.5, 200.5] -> 22.2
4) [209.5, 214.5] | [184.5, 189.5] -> 24.2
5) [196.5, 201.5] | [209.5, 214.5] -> 21.7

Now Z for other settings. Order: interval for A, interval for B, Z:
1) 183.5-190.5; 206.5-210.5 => 2.2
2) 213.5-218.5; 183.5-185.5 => -4.0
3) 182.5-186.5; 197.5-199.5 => 2.4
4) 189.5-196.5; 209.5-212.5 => 1.9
